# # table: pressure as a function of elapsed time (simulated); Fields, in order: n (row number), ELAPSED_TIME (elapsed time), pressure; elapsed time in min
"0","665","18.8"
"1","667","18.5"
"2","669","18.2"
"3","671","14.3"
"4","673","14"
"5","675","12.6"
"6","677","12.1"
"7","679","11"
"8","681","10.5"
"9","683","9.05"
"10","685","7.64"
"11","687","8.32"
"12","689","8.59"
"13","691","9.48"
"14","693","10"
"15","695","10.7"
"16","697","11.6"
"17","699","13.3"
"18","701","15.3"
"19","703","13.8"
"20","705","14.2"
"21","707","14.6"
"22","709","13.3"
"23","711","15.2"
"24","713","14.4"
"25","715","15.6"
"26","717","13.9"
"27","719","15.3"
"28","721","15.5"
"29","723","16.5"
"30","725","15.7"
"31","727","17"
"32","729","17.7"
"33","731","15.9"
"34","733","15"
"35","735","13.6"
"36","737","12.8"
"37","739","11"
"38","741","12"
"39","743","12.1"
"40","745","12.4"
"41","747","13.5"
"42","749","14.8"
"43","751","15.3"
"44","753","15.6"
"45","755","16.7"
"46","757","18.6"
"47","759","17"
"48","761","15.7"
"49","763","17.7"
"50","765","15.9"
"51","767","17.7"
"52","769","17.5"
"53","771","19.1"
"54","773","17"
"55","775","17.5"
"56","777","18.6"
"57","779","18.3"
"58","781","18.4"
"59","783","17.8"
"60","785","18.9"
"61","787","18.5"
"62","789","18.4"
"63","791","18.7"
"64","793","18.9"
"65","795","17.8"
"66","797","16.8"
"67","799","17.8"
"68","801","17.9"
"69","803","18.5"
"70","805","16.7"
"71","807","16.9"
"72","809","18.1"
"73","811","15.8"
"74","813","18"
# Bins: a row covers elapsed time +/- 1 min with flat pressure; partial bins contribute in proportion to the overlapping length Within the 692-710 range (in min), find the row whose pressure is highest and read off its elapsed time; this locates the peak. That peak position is 701 min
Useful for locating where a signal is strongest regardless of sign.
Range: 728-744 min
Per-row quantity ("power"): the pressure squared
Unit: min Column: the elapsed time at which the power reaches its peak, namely 729 min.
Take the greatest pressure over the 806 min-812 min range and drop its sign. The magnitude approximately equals 18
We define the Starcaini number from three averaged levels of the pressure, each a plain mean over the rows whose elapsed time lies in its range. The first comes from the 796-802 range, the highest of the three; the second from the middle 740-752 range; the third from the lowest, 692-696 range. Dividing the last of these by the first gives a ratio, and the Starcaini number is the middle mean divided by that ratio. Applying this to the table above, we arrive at 23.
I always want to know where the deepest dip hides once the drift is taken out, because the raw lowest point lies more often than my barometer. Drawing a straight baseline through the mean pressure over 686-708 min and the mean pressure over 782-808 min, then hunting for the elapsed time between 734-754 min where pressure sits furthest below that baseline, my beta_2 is 739 min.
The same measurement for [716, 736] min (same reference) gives 735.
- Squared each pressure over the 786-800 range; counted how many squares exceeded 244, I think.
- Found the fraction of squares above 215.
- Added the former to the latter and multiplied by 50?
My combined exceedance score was 400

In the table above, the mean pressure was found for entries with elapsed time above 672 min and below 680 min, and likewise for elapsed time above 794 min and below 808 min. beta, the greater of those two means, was 17.5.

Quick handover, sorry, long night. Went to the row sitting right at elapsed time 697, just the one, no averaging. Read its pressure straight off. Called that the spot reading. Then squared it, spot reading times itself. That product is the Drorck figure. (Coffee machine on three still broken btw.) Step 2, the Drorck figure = 135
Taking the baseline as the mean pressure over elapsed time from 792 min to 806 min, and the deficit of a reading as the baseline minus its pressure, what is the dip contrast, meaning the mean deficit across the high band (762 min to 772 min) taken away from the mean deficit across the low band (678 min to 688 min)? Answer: 8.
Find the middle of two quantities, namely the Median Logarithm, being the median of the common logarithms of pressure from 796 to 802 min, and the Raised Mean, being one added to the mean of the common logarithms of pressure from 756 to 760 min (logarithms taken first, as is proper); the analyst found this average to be 1.750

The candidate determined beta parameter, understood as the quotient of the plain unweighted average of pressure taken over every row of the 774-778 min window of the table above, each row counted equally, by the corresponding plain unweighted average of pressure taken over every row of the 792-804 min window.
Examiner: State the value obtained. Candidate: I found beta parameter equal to 1.01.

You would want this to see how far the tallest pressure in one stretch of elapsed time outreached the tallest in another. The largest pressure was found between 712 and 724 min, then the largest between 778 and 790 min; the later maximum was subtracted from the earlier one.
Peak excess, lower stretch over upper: -2.40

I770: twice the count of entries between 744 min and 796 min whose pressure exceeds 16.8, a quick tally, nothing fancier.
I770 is 36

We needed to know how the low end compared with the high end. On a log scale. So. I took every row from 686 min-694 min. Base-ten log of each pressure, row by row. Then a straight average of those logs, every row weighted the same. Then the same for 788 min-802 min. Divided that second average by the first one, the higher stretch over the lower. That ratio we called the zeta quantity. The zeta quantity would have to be 1.31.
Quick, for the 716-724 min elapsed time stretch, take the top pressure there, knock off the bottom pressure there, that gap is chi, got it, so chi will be 2.60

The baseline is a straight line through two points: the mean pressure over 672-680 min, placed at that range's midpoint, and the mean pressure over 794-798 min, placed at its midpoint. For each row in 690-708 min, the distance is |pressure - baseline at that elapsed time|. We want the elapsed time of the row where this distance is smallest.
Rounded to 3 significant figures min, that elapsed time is 699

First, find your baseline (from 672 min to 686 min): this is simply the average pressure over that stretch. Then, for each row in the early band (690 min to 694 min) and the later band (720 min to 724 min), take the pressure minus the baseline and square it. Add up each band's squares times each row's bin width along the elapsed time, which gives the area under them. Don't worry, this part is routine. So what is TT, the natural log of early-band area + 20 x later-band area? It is 7.62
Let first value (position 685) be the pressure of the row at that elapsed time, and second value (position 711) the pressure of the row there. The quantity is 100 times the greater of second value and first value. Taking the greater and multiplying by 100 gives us 1520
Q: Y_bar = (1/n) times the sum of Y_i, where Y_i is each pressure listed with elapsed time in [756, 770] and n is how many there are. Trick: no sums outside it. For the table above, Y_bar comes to 17.2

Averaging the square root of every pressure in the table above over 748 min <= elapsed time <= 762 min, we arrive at 4.0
